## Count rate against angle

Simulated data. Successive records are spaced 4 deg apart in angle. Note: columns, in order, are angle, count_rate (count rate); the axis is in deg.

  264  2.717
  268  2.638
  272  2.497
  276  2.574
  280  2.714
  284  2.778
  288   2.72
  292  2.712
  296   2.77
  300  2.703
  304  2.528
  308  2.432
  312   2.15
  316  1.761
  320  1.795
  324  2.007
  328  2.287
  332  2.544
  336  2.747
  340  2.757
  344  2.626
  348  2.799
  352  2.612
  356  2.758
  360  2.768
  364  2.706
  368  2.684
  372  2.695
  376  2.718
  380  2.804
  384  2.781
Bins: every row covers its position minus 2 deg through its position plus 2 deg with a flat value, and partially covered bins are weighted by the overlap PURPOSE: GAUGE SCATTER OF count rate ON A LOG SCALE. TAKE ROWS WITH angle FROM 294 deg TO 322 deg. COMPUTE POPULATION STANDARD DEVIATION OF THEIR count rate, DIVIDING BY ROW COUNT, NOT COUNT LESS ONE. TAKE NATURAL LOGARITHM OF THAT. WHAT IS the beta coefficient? -1.0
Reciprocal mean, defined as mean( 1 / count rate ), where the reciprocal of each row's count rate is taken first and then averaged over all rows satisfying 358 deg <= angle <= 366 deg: 0.365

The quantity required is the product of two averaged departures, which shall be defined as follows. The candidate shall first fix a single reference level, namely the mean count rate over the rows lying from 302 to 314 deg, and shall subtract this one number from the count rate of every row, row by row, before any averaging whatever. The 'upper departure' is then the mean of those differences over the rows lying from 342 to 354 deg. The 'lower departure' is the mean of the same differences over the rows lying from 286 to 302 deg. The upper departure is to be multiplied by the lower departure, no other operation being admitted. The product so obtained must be 0.11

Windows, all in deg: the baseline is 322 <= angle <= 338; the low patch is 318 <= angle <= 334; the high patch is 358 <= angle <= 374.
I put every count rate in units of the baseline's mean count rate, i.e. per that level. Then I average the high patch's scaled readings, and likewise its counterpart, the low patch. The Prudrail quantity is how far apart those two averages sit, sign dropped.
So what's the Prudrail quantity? 0.23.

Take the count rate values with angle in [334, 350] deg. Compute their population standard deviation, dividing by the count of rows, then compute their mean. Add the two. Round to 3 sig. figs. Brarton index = 2.80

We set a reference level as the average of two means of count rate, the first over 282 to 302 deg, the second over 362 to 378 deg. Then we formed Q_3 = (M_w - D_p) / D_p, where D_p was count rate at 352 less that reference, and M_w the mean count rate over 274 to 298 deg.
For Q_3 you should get -26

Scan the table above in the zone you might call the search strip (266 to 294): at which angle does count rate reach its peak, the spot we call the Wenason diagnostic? 284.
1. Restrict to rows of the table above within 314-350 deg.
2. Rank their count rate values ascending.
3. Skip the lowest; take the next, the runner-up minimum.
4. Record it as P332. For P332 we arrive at 1.795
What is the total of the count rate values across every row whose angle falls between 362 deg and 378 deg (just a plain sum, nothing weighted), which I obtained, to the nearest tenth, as 10.8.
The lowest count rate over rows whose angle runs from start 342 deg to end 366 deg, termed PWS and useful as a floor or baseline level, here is 2.612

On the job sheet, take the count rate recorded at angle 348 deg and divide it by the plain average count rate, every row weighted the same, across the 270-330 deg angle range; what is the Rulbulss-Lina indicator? 1.15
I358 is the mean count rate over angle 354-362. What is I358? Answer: 2.76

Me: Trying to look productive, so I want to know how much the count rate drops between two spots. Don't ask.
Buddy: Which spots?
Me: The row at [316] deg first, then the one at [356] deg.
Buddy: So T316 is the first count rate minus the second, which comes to -1.00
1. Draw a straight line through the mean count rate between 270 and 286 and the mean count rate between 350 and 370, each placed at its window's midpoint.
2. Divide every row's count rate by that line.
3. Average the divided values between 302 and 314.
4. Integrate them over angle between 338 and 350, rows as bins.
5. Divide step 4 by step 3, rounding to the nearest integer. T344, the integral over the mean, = 14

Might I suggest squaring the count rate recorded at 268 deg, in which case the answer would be 7.0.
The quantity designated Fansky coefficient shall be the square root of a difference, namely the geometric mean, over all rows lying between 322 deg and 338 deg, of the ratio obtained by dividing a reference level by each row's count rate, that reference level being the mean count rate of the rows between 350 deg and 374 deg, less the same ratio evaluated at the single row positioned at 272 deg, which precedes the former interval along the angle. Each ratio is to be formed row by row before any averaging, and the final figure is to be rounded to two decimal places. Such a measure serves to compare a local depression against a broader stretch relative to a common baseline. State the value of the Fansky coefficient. 0.23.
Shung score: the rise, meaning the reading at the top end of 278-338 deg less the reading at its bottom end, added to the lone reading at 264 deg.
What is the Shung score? 2.75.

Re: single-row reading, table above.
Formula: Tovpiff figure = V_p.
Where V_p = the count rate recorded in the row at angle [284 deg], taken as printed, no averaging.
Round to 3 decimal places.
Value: 2.778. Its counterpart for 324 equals 2.007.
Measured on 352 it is 2.612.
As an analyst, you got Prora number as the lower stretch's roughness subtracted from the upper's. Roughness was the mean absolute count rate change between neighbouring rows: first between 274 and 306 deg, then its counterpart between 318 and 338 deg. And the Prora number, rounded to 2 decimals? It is 0.16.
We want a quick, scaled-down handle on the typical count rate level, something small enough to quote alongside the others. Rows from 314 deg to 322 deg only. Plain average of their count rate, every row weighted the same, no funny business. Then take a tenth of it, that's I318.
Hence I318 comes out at 0.178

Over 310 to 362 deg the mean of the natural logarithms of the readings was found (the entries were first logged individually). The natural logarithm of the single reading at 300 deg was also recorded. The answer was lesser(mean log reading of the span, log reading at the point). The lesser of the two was 0.876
